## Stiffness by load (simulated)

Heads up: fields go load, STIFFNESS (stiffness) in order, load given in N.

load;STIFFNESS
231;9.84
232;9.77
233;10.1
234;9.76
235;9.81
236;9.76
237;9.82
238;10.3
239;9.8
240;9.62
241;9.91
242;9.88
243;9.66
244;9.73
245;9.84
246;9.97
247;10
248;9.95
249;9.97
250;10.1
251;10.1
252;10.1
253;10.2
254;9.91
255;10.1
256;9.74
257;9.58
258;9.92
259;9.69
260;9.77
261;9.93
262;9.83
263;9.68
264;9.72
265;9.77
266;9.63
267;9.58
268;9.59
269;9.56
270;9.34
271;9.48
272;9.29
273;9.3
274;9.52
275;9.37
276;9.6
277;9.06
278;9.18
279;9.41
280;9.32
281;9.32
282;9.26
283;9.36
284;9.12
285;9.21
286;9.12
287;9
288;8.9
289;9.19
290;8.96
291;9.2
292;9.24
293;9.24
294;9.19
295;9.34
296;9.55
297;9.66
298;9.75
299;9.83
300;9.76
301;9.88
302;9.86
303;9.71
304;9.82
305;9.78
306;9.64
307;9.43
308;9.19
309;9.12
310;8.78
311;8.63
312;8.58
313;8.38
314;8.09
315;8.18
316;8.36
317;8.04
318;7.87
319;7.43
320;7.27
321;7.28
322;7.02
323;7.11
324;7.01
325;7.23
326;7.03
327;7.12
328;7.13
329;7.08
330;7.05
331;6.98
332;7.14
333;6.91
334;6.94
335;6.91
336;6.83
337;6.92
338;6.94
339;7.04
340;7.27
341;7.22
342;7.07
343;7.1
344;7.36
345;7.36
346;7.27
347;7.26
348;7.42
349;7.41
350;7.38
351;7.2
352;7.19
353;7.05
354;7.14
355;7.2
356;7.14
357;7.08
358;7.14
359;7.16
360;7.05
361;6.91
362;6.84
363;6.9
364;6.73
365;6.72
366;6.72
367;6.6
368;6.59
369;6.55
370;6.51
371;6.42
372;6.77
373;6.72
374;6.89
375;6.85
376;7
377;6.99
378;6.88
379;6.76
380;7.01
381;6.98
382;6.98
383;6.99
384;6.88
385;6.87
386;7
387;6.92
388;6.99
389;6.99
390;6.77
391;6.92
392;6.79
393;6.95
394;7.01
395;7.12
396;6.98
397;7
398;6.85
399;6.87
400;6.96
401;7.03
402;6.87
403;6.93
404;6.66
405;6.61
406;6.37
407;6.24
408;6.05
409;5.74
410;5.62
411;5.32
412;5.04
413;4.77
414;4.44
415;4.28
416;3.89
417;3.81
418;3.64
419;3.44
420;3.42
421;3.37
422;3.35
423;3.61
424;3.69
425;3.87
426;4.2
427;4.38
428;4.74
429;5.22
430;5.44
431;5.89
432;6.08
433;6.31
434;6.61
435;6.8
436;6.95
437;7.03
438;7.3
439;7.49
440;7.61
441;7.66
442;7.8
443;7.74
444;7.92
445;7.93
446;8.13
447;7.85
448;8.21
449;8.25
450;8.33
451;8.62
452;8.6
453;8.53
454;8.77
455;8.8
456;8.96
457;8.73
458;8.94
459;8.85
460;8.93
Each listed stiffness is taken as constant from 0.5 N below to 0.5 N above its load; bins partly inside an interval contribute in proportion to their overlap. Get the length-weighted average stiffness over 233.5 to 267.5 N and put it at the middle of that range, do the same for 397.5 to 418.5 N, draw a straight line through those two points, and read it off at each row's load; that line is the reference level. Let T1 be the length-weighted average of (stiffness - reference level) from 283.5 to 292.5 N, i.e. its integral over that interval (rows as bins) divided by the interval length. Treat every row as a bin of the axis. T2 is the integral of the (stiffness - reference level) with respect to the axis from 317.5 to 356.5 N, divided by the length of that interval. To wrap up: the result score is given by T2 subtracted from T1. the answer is 0.7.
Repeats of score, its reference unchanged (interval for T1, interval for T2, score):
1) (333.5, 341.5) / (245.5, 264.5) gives -0.7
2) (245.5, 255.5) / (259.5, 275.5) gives 0.0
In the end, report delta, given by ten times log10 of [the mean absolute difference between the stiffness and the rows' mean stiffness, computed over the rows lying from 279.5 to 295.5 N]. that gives -9.8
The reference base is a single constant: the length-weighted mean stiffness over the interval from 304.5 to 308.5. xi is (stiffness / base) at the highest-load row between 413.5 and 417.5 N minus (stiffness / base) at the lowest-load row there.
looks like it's -0.07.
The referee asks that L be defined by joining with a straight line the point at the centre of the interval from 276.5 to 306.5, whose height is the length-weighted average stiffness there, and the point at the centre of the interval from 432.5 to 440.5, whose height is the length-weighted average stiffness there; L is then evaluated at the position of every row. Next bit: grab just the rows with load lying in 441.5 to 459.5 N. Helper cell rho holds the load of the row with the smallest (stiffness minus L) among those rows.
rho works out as 443 N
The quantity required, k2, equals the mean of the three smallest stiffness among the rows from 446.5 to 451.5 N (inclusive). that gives 8.1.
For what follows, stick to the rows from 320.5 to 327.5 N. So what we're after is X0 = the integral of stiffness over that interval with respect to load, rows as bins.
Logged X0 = 50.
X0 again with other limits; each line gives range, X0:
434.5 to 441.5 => 51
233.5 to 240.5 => 69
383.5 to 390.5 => 48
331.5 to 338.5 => 49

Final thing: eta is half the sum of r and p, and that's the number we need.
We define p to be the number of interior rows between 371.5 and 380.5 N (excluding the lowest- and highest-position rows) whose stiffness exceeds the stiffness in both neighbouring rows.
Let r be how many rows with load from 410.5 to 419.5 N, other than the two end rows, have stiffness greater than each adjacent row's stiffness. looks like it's 1.0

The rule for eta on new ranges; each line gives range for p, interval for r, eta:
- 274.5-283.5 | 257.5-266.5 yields 2.0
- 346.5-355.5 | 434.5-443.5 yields 1.0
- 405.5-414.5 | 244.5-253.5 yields 0.5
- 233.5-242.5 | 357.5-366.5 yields 2.5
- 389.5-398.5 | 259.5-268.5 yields 2.5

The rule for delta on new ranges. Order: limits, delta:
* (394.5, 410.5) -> -4.1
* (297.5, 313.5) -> -3.4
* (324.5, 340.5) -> -10.0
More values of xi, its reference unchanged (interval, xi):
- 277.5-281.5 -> 0.01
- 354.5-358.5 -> -0.01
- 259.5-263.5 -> -0.01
